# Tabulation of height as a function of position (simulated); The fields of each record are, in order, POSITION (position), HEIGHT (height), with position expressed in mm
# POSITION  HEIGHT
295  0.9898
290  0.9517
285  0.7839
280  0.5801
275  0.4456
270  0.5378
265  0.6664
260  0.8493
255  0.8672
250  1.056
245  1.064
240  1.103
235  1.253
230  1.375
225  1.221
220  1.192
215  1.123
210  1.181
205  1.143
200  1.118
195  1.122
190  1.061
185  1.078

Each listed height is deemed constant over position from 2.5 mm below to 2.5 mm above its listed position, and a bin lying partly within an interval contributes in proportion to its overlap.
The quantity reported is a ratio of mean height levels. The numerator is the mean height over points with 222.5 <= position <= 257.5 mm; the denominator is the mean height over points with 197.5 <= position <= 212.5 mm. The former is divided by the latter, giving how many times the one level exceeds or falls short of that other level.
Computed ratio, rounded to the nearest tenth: 1.0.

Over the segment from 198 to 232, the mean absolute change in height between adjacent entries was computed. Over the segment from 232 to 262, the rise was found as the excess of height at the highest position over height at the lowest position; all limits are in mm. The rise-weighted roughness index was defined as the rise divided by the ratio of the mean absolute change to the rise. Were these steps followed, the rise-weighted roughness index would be 2.6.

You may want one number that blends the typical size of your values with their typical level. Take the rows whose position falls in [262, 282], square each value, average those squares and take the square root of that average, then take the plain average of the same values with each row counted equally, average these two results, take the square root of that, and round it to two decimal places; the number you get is 0.75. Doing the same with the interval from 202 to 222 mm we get 1.08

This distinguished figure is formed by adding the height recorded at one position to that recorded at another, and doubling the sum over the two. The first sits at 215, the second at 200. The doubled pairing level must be 4.5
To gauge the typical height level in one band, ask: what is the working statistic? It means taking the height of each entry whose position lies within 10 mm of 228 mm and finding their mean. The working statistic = 1.26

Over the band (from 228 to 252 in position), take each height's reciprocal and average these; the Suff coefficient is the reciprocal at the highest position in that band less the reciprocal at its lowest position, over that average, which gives 0.25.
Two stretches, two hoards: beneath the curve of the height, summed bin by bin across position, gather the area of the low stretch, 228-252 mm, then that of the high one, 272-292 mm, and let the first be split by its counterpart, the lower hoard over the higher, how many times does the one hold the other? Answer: 2.1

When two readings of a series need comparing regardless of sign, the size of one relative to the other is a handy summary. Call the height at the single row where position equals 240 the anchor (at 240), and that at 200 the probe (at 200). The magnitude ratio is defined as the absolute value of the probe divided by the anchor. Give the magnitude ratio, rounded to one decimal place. 1.0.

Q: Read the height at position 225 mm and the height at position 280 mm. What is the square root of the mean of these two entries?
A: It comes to 0.95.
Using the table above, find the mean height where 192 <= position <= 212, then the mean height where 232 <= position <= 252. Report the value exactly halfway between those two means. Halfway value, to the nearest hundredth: 1.13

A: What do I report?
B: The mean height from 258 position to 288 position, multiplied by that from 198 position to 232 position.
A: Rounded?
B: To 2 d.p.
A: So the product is 0.77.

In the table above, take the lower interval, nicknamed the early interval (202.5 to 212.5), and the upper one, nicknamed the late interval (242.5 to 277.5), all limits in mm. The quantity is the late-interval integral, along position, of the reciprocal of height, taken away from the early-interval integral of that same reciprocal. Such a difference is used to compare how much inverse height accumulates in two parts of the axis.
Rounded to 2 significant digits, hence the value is -40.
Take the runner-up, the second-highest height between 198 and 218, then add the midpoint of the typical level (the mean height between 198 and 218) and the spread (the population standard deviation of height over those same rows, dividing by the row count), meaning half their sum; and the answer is 1.73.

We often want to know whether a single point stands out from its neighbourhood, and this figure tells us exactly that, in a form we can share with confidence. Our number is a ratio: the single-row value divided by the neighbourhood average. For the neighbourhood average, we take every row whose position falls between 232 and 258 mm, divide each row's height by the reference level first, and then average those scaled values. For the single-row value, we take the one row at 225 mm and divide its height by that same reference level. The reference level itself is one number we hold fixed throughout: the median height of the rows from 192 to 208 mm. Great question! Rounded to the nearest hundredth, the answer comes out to 1.14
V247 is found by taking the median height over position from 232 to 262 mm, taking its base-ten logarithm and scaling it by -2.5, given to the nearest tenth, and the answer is -0.1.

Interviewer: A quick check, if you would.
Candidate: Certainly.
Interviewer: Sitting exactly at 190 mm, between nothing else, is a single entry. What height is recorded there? 1.061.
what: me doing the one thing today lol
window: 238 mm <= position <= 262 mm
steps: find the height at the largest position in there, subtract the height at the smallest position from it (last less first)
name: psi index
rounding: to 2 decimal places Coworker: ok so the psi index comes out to -0.25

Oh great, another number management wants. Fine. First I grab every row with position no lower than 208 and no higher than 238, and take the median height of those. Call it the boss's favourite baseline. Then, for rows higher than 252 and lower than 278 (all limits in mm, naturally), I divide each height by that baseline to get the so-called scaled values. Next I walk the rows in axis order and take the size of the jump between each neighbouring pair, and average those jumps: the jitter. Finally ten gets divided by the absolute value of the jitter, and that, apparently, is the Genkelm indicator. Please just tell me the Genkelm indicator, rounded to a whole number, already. 114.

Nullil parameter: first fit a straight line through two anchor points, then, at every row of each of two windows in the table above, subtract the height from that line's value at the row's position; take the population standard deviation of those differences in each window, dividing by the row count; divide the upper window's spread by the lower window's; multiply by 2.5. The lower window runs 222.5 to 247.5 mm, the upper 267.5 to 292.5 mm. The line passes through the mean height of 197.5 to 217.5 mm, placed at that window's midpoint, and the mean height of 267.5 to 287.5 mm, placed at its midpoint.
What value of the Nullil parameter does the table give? 7.5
